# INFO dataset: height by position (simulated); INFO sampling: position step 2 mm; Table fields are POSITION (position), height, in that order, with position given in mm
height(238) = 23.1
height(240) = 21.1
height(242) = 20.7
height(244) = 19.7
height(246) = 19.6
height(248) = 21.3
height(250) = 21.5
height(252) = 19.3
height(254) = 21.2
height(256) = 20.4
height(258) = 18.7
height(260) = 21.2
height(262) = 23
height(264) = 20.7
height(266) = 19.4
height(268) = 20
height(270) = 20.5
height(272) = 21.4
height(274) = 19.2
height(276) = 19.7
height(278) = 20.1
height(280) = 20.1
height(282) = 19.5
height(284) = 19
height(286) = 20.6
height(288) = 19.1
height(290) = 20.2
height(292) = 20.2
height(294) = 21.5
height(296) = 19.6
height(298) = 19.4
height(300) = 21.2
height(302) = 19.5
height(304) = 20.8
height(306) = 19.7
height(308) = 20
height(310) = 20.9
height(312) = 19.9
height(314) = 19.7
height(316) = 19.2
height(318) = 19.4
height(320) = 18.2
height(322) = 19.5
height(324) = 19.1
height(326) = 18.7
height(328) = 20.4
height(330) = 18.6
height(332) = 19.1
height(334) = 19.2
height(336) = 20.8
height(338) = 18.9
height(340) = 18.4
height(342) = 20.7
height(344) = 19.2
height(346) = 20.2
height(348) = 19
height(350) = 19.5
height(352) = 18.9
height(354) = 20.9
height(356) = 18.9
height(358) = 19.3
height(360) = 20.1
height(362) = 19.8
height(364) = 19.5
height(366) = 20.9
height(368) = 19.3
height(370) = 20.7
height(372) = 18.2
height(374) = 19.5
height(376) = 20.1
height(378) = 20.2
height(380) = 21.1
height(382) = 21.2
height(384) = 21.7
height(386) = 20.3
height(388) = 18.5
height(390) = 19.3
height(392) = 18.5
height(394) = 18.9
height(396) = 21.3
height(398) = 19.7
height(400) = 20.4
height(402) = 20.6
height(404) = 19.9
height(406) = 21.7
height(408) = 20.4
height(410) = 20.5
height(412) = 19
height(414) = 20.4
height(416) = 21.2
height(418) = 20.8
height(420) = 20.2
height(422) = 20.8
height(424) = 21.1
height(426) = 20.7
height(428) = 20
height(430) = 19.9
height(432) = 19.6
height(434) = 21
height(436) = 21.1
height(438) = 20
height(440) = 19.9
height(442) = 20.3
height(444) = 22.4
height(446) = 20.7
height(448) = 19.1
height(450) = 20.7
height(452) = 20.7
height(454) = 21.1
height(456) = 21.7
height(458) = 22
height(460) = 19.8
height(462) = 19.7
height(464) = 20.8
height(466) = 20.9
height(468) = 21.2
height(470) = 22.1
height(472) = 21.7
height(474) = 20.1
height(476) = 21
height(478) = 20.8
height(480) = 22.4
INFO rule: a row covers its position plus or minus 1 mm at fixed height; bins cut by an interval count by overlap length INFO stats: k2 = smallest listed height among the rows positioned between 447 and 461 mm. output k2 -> 19.1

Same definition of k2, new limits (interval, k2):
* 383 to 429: 18.5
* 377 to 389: 18.5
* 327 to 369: 18.4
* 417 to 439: 19.6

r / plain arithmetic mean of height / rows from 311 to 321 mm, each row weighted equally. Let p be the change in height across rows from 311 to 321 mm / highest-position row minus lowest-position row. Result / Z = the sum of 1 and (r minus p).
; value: 22.0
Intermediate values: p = -1.7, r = 19.3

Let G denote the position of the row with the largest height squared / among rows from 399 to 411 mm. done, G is 406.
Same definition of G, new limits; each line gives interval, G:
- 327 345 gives 336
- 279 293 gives 286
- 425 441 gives 436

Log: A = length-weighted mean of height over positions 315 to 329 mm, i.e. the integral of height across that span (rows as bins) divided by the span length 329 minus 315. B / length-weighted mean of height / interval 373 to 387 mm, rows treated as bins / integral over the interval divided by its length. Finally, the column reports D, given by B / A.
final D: 1.07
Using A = 19.2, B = 20.6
